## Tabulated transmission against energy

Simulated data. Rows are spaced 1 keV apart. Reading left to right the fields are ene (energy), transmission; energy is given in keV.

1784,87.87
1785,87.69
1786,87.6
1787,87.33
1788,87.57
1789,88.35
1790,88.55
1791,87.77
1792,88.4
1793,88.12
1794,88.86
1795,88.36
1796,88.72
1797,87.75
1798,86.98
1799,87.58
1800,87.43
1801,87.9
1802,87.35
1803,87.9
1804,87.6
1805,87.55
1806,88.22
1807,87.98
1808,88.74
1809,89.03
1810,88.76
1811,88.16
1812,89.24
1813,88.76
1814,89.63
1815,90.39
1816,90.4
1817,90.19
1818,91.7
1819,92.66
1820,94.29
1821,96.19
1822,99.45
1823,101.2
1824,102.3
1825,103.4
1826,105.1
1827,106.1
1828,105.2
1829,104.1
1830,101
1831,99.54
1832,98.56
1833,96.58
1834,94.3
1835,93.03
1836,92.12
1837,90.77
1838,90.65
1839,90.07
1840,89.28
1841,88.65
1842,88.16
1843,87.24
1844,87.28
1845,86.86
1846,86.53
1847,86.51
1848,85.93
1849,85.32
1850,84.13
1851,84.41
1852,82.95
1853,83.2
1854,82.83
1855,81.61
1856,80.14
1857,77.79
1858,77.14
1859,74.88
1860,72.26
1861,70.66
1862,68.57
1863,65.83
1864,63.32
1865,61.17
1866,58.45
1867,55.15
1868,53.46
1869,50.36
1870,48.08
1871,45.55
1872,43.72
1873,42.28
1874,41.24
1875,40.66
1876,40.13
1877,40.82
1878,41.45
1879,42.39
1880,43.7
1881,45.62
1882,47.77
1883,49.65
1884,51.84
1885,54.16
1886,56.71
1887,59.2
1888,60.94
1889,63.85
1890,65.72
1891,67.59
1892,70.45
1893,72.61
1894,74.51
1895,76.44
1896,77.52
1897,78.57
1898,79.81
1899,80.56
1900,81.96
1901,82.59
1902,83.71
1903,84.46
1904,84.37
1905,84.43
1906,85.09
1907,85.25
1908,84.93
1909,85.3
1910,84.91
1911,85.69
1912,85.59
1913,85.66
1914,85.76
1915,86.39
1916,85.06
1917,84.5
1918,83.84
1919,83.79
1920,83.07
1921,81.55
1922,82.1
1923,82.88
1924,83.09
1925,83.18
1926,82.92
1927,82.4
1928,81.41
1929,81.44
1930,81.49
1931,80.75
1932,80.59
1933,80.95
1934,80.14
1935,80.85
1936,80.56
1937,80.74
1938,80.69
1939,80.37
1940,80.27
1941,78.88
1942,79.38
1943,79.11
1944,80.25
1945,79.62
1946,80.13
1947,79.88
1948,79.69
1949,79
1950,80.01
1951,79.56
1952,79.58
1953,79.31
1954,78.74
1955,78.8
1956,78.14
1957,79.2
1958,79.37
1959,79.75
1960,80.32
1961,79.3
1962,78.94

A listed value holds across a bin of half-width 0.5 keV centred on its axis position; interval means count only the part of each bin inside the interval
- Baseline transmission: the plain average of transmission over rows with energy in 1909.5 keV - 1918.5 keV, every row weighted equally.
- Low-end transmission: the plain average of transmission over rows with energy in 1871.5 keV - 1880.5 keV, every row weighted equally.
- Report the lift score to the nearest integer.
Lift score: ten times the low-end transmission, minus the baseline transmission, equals 333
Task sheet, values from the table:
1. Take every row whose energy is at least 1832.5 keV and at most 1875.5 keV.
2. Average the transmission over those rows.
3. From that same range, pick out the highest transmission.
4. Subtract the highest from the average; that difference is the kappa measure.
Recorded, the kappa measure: -21.9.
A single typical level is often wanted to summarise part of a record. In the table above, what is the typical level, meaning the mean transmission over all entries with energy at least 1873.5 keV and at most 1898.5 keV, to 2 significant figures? 58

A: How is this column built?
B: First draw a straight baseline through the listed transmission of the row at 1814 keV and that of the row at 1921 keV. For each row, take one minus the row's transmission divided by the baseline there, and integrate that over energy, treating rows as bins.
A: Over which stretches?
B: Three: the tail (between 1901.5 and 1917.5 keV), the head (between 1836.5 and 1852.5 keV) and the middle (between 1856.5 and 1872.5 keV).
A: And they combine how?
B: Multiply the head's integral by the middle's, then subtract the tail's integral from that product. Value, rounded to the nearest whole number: 1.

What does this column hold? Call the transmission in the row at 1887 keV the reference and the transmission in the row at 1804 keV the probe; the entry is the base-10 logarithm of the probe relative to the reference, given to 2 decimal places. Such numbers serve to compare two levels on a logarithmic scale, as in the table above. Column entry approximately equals 0.17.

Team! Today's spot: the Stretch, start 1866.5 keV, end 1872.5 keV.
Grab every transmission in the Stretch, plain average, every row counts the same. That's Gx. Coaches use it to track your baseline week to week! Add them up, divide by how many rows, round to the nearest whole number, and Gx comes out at 49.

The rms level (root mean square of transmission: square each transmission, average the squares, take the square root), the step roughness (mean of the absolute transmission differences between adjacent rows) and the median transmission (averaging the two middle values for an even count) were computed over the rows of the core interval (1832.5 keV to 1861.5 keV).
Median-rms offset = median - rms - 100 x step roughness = -96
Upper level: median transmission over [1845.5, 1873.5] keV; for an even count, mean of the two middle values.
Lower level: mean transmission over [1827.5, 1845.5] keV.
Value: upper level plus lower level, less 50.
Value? 117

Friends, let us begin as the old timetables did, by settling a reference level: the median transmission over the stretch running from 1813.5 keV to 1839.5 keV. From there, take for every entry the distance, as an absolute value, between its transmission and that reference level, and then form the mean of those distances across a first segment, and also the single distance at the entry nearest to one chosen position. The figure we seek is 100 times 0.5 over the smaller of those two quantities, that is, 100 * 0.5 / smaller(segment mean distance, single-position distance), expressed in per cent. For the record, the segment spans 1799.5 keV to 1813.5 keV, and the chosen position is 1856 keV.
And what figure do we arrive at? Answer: 7.1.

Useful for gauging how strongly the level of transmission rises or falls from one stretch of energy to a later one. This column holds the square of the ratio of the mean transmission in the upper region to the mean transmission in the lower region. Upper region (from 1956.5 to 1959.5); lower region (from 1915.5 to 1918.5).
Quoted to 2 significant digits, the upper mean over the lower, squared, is 0.88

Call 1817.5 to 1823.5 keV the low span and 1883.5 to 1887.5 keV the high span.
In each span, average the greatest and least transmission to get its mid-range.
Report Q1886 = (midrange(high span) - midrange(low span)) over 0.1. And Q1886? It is -409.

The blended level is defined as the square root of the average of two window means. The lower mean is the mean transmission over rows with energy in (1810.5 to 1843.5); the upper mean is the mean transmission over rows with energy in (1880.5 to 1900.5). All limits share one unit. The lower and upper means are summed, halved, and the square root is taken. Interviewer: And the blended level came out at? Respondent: 8.96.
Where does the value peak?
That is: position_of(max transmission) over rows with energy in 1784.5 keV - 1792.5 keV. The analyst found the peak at 1790 keV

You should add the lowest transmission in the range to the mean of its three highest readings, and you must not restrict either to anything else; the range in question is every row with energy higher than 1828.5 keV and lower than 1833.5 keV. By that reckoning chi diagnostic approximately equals 198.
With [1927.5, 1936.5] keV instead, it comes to 162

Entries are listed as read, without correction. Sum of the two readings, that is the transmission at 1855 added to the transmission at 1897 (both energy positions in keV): 160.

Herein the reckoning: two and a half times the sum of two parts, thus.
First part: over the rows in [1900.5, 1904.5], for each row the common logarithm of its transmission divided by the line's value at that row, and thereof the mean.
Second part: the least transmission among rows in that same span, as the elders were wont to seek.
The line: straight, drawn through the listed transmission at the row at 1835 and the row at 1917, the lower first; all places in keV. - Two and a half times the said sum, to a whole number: 206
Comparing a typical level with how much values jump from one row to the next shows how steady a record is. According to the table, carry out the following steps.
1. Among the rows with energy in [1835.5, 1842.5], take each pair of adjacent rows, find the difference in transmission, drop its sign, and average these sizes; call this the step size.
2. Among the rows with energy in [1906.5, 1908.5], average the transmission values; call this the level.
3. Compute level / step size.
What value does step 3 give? 129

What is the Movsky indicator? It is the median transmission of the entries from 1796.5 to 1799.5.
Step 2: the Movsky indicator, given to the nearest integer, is 88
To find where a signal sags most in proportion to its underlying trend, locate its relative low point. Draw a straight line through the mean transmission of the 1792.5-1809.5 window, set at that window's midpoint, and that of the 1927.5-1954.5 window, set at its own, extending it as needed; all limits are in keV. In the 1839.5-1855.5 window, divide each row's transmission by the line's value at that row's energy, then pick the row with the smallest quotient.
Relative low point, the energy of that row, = 1855 keV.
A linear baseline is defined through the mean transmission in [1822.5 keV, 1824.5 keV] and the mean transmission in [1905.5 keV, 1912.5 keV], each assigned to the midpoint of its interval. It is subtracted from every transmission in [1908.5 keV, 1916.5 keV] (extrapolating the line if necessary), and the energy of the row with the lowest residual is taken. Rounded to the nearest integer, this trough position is 1910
